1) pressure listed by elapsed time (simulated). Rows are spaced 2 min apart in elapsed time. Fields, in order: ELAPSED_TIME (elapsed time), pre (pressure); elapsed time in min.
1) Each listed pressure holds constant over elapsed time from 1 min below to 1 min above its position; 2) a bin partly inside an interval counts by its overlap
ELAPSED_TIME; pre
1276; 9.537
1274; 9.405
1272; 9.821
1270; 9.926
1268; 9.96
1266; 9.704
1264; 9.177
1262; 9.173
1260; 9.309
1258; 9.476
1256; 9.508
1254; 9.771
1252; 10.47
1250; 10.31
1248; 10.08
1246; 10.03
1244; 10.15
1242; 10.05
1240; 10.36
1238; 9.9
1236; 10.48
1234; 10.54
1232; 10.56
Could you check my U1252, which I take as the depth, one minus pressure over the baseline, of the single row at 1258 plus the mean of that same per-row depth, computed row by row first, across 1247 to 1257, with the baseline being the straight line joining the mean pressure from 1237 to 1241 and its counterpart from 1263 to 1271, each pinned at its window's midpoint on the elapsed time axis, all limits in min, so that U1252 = 0.026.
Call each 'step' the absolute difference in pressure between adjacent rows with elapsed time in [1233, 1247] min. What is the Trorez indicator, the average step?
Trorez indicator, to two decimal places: 0.27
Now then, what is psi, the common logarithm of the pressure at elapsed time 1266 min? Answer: 0.99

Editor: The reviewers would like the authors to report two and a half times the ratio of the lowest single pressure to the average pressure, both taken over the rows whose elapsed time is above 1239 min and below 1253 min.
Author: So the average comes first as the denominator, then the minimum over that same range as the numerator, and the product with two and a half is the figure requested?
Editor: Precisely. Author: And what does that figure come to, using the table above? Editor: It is 2.46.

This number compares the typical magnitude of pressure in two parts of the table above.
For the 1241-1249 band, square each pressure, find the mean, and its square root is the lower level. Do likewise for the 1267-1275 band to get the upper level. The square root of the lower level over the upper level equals 1.02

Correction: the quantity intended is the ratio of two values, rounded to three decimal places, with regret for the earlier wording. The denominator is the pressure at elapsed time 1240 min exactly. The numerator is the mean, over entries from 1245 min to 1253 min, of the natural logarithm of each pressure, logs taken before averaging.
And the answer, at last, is 0.224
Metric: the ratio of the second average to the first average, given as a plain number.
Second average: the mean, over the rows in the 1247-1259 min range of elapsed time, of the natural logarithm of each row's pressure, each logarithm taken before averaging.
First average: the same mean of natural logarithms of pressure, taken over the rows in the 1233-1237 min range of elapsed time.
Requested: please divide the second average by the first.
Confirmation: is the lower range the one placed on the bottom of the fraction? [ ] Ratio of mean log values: 0.976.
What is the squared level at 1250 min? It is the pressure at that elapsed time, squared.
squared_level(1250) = 106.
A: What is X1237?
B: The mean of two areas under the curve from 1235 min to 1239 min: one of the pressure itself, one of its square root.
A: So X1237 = 26.8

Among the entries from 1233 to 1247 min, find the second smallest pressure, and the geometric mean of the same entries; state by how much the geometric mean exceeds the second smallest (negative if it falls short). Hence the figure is 0.183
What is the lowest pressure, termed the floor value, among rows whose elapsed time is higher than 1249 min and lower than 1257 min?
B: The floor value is 9.508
